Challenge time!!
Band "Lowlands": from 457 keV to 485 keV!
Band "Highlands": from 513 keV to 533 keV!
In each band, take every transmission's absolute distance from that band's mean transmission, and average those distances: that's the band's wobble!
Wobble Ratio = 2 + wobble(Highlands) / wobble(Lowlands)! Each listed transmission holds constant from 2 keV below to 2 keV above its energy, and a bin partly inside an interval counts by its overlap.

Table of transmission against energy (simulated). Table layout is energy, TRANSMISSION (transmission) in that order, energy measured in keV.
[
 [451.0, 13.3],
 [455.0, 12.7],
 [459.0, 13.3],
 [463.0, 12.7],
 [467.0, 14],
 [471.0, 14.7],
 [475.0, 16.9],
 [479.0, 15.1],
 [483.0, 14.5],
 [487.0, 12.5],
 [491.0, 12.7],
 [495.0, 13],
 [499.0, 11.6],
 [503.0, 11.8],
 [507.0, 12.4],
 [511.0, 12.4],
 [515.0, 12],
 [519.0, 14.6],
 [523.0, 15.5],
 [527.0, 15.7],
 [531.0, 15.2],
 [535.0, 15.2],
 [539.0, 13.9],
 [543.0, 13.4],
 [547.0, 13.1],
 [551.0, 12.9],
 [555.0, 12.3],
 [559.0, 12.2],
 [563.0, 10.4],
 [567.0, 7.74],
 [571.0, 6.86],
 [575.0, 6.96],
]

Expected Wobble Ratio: 3.1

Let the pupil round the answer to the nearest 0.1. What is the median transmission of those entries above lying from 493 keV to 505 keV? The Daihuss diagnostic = 11.8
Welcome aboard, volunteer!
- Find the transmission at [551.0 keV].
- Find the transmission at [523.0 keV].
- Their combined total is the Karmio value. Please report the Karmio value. 28.4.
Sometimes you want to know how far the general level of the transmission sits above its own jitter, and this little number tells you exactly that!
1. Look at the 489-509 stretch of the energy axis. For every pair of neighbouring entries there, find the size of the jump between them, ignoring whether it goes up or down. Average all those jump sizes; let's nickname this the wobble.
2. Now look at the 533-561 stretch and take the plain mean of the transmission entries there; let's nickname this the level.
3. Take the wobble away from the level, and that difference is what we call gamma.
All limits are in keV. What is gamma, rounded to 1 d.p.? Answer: 12.7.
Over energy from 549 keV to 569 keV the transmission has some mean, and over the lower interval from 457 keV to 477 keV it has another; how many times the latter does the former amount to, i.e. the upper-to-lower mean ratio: 0.78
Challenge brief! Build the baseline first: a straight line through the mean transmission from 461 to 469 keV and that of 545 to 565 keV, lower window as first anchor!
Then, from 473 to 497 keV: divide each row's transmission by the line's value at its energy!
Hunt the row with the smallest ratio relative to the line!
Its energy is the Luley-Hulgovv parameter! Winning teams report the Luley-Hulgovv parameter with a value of 487.0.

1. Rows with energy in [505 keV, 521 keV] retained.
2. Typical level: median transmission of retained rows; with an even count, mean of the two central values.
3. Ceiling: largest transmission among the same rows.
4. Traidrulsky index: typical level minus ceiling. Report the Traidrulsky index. -2.2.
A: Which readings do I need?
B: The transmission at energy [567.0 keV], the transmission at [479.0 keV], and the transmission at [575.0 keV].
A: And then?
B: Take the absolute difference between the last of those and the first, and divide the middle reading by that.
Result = 19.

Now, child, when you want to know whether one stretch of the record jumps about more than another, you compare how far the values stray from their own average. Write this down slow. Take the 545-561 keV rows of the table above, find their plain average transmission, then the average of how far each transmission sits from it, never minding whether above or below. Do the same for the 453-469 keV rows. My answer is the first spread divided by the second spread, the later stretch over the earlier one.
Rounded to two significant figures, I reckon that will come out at 0.79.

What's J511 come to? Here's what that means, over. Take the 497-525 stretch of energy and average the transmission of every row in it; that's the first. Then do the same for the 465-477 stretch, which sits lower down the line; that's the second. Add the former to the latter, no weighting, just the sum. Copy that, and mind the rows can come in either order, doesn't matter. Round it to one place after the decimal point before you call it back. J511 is 28.1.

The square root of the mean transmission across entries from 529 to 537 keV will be 3.90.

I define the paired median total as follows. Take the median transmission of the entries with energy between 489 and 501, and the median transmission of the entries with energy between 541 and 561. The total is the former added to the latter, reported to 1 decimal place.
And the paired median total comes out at 25.6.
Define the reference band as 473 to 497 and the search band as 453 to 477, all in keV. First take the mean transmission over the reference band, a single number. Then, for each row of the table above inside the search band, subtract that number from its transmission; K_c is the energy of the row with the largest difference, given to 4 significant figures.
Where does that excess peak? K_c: 475.0 keV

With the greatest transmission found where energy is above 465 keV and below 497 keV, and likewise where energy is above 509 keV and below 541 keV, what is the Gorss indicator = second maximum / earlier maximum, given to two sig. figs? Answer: 0.93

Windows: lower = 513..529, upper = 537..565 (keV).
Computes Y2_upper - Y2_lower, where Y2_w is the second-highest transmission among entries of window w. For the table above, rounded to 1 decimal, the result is -2.1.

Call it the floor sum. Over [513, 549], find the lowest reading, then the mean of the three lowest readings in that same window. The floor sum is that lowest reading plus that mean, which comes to 24.8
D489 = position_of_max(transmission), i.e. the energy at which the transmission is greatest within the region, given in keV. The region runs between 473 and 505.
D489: 475.0 keV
